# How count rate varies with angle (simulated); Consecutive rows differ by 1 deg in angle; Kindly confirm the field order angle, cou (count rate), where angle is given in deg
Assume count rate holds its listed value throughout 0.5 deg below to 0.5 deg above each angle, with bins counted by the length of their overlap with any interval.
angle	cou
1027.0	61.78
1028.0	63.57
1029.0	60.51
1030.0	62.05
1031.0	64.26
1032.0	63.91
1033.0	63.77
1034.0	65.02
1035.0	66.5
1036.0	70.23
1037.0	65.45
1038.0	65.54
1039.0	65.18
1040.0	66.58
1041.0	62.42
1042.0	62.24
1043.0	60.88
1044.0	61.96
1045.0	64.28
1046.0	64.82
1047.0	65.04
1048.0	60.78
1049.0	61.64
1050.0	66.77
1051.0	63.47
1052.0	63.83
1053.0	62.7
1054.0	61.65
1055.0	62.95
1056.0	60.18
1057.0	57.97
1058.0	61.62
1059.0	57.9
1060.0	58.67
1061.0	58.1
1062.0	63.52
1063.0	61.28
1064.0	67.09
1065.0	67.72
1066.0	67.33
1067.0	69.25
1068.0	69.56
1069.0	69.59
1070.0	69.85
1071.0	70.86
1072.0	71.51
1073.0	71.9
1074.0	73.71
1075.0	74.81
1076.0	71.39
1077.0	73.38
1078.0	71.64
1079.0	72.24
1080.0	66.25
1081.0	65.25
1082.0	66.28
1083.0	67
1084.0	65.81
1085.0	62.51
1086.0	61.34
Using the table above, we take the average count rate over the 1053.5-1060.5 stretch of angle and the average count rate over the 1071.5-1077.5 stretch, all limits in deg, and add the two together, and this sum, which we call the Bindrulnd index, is 133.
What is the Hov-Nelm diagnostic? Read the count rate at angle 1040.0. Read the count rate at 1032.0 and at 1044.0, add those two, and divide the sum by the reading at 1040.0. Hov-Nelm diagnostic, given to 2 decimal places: 1.89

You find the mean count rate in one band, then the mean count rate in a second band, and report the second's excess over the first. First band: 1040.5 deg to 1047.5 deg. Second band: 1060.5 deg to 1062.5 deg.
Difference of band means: -2.3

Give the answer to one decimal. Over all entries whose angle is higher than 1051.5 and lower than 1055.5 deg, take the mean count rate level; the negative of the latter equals -62.8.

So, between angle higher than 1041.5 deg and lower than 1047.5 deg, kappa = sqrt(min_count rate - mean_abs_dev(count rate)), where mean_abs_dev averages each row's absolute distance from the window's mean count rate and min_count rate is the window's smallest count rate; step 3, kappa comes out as 7.71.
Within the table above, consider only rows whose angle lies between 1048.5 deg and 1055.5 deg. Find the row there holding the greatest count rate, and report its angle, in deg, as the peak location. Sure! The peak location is 1050.0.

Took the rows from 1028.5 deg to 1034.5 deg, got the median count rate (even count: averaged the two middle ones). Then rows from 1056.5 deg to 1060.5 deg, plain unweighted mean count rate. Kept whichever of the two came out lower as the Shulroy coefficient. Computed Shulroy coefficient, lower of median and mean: 59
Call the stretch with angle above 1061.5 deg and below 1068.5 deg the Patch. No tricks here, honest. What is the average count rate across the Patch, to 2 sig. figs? 67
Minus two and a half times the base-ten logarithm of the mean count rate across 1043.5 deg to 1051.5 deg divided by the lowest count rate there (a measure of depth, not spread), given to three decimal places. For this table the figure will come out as -0.049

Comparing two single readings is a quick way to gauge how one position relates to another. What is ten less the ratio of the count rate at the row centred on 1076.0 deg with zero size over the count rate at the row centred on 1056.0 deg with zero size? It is 8.81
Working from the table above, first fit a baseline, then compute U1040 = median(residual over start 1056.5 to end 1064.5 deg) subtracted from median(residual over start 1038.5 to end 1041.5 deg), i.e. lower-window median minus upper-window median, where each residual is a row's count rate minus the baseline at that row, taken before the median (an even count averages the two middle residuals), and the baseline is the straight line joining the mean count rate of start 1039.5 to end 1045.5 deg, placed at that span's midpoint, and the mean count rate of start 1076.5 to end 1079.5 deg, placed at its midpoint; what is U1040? 11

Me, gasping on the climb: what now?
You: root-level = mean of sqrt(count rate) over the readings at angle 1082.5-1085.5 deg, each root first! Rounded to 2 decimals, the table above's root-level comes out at 8.07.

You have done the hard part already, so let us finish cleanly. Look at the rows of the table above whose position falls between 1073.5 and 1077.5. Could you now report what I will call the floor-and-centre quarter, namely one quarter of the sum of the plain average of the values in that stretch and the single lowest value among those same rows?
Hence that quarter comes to 36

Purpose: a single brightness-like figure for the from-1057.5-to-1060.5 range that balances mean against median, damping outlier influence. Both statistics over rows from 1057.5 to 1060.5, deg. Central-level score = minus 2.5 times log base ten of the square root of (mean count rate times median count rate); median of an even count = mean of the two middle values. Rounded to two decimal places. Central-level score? -4.43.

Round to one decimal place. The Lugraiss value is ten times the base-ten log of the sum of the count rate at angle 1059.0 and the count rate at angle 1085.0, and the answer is 20.8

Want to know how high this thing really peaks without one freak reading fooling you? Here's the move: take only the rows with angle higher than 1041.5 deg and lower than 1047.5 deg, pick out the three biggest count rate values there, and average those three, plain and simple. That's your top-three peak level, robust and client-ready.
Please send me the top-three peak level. 65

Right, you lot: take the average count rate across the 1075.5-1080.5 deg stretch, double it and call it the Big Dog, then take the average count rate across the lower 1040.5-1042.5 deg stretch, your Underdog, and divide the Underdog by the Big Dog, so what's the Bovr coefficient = 0.44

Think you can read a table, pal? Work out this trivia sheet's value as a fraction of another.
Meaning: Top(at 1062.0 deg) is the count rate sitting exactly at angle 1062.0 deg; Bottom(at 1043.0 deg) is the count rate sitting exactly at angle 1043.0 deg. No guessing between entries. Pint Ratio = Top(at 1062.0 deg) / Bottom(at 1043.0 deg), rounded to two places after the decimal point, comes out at 1.04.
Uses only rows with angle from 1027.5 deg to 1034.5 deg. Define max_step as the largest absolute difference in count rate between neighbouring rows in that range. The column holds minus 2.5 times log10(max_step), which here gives -1.2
